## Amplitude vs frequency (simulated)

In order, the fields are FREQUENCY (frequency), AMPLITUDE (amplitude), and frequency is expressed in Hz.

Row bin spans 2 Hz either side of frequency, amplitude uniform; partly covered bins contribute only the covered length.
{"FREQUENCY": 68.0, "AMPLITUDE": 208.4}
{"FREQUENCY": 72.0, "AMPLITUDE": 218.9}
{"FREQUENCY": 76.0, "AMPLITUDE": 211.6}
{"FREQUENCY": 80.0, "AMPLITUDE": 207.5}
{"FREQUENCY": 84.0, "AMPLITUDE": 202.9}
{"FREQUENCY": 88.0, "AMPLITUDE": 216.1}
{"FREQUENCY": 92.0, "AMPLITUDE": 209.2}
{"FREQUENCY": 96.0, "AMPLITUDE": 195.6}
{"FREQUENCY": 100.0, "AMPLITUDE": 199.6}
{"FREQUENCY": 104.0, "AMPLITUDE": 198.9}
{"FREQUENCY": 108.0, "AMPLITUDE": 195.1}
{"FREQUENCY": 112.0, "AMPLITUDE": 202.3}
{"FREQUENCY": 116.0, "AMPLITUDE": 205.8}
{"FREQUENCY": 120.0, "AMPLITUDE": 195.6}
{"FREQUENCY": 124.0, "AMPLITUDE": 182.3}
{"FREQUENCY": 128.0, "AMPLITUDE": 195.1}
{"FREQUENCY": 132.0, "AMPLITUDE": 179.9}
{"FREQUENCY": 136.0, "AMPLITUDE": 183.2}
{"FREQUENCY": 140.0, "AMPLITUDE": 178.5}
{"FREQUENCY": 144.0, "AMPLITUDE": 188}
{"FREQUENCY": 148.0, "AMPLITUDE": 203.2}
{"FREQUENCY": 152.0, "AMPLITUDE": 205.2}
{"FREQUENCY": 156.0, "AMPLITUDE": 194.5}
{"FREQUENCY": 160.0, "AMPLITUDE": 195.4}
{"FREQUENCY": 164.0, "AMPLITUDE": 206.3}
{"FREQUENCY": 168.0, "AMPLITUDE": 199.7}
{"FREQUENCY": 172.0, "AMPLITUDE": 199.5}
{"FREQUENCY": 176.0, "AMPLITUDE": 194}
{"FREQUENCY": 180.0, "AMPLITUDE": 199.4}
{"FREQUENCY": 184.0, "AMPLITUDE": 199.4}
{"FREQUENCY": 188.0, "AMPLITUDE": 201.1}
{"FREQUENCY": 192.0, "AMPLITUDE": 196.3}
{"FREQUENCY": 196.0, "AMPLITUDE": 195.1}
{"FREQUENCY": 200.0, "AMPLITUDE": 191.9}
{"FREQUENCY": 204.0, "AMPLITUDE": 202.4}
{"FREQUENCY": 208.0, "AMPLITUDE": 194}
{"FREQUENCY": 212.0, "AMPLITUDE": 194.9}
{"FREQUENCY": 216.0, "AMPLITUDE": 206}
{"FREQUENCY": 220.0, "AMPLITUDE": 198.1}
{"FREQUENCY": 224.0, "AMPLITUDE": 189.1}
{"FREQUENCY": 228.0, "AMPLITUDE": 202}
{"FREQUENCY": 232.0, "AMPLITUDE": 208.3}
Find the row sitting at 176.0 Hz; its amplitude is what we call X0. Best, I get 194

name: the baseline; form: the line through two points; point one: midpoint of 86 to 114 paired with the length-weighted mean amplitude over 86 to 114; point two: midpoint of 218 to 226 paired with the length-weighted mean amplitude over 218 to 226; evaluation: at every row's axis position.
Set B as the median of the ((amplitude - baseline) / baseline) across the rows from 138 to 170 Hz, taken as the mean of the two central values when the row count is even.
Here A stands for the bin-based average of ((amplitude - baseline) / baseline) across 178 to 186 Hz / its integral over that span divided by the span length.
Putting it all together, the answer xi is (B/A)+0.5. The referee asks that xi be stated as 0.42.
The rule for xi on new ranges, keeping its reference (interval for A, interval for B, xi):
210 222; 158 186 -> 0.90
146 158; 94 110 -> -1.61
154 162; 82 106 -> 1.02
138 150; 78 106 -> 0.57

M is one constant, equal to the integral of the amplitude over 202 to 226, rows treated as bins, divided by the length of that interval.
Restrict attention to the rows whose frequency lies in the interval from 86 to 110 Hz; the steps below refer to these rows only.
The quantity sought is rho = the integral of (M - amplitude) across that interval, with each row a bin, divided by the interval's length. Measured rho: -5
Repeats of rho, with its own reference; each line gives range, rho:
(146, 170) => -3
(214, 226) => 0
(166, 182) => -1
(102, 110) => 0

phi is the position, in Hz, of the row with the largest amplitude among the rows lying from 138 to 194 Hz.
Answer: 164.0 Hz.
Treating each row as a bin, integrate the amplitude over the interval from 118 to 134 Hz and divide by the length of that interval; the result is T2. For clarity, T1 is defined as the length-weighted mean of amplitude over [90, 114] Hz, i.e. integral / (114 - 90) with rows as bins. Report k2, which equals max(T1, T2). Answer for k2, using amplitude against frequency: 200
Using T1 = 200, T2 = 188.2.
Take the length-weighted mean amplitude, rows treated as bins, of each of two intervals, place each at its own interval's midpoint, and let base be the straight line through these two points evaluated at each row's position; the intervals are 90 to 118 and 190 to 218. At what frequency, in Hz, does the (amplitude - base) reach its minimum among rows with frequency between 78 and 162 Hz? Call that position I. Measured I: 140.0 Hz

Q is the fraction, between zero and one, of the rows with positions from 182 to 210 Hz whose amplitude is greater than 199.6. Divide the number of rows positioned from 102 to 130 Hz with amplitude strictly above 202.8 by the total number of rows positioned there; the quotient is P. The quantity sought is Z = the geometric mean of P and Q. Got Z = 0.2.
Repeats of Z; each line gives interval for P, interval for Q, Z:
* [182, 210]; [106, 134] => 0.0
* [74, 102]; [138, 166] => 0.6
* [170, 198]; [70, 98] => 0.0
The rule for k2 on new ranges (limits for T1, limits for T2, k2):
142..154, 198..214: 199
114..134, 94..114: 198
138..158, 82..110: 202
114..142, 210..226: 197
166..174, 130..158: 200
